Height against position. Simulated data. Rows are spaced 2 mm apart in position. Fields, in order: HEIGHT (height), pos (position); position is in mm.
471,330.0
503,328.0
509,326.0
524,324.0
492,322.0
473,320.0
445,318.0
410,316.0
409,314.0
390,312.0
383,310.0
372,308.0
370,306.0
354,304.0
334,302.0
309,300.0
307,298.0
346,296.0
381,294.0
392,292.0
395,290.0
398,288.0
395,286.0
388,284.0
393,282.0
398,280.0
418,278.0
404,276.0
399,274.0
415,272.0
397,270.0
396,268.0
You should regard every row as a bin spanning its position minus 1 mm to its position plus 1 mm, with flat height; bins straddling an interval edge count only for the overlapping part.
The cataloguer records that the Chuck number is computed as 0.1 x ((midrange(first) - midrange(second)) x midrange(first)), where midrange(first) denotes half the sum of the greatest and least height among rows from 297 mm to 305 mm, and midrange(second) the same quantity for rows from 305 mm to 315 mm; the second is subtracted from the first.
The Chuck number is -1950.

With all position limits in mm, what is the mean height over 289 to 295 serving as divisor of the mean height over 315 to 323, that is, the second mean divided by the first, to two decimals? 1.17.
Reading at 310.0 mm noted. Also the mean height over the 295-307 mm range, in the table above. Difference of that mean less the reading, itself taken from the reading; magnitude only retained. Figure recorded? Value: 429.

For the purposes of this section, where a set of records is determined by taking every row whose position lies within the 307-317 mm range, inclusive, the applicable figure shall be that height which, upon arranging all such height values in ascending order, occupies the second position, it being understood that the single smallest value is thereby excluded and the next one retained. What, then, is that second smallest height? 383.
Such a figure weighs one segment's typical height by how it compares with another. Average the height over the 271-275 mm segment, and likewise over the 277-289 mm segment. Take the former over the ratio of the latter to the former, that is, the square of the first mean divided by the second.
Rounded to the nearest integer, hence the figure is 416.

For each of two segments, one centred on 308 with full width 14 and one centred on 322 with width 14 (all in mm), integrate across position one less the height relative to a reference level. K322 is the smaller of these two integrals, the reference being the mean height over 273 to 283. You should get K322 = -2.7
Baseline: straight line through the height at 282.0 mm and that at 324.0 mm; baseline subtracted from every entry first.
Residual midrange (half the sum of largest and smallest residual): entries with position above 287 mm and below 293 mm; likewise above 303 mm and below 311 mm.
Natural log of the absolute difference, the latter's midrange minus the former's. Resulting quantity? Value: 4.4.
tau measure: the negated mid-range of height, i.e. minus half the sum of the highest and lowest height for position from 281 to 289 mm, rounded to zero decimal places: -393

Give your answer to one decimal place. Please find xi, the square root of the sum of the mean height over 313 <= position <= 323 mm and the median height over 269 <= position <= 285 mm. 29.1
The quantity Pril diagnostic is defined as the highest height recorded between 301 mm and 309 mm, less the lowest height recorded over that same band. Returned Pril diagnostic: 38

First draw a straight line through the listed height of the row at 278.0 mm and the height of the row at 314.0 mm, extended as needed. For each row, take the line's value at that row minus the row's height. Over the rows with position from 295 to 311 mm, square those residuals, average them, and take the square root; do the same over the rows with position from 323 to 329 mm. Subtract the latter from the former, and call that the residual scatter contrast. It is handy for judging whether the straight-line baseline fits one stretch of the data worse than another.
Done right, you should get -36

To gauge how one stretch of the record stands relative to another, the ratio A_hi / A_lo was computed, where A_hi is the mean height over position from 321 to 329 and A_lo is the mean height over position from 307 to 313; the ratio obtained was 1.33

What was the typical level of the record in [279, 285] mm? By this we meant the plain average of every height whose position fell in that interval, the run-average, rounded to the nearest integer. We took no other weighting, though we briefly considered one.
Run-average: 393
